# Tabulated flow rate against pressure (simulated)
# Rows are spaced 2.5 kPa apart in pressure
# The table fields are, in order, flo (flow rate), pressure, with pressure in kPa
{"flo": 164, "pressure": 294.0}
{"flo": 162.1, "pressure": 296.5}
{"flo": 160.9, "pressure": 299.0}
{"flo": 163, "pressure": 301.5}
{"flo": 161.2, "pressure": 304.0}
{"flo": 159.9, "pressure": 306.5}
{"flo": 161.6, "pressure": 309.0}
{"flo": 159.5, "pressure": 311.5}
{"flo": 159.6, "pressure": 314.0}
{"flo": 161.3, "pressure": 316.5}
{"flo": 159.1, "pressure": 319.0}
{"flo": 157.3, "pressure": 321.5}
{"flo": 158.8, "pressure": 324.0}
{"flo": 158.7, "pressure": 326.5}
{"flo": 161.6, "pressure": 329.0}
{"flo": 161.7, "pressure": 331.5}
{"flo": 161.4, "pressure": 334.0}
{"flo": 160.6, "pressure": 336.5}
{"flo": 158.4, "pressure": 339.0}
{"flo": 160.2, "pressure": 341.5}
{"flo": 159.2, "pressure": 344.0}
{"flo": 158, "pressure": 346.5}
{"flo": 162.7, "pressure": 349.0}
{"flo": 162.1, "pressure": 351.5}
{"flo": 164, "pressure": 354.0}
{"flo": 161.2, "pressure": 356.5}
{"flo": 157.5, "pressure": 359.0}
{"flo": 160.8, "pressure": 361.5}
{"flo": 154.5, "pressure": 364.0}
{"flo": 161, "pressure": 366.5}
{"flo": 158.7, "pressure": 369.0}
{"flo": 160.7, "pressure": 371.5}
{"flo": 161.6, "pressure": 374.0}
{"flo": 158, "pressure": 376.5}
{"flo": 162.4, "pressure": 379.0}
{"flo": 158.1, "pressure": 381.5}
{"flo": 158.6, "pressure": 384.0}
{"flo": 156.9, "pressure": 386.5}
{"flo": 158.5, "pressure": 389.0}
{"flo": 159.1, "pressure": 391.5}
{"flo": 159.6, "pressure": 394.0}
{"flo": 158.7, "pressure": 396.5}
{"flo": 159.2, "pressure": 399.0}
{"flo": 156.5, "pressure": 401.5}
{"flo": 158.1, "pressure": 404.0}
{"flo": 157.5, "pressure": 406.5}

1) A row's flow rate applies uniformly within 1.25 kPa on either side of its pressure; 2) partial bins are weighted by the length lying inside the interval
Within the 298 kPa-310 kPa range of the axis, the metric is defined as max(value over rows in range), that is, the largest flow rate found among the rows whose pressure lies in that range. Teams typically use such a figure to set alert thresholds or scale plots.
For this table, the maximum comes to 163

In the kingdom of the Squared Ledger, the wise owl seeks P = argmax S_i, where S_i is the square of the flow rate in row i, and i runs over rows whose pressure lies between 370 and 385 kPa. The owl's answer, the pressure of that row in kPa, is 379.0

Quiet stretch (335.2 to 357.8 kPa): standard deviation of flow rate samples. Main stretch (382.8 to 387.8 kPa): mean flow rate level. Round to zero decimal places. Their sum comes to 160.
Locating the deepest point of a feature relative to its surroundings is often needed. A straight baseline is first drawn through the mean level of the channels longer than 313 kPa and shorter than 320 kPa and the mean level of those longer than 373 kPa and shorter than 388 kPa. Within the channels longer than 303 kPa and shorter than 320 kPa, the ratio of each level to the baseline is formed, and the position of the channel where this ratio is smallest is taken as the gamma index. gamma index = 319.0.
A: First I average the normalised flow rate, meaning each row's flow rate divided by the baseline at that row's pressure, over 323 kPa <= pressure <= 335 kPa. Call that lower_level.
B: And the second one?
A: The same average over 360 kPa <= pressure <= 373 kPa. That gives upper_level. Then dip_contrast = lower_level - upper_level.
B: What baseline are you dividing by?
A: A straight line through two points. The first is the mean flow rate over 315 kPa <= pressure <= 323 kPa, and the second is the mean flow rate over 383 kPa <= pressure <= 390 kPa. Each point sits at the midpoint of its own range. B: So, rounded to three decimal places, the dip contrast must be 0.004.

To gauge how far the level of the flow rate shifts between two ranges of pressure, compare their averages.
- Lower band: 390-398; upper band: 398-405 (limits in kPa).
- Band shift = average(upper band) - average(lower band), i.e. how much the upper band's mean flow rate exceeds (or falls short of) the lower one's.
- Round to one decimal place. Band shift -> -1.2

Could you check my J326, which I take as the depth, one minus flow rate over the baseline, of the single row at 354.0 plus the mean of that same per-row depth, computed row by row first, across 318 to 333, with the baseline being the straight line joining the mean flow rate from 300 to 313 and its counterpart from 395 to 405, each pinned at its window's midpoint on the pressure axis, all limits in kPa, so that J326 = -0.022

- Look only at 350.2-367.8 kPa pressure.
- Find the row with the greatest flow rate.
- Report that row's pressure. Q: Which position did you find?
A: 354.0 kPa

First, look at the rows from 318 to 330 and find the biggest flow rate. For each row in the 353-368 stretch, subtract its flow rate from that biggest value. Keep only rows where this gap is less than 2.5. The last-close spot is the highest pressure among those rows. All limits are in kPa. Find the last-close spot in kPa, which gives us 366.5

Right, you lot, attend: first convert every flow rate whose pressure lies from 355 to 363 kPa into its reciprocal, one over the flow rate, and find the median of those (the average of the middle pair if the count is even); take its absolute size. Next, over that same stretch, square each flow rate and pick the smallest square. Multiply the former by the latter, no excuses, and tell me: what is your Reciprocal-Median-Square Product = 154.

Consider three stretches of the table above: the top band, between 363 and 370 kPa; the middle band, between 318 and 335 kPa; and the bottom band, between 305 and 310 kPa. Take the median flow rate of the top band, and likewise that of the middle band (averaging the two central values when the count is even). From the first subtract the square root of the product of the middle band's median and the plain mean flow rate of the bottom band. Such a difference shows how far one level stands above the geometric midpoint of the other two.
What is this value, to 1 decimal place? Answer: -1.2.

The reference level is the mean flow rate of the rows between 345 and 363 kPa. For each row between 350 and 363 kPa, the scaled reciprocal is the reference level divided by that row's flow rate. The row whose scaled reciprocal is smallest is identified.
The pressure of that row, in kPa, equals 354.0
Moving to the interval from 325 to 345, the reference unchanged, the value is 331.5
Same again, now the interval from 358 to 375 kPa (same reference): 374.0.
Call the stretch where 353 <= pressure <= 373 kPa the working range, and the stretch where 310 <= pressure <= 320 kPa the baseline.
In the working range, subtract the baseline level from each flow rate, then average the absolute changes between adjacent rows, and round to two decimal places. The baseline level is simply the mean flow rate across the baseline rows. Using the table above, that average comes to 3.84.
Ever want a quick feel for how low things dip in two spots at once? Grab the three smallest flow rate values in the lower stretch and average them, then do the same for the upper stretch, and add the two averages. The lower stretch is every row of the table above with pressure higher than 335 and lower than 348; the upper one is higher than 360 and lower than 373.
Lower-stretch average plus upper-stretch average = 316.5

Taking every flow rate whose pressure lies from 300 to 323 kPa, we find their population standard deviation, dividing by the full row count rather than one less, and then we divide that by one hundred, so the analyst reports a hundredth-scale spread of 0.0158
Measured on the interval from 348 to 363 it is 0.0202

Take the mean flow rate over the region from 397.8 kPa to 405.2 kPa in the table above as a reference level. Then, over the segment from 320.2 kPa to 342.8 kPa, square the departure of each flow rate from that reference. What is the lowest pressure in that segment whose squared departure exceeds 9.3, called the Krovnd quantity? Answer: 329.0 kPa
